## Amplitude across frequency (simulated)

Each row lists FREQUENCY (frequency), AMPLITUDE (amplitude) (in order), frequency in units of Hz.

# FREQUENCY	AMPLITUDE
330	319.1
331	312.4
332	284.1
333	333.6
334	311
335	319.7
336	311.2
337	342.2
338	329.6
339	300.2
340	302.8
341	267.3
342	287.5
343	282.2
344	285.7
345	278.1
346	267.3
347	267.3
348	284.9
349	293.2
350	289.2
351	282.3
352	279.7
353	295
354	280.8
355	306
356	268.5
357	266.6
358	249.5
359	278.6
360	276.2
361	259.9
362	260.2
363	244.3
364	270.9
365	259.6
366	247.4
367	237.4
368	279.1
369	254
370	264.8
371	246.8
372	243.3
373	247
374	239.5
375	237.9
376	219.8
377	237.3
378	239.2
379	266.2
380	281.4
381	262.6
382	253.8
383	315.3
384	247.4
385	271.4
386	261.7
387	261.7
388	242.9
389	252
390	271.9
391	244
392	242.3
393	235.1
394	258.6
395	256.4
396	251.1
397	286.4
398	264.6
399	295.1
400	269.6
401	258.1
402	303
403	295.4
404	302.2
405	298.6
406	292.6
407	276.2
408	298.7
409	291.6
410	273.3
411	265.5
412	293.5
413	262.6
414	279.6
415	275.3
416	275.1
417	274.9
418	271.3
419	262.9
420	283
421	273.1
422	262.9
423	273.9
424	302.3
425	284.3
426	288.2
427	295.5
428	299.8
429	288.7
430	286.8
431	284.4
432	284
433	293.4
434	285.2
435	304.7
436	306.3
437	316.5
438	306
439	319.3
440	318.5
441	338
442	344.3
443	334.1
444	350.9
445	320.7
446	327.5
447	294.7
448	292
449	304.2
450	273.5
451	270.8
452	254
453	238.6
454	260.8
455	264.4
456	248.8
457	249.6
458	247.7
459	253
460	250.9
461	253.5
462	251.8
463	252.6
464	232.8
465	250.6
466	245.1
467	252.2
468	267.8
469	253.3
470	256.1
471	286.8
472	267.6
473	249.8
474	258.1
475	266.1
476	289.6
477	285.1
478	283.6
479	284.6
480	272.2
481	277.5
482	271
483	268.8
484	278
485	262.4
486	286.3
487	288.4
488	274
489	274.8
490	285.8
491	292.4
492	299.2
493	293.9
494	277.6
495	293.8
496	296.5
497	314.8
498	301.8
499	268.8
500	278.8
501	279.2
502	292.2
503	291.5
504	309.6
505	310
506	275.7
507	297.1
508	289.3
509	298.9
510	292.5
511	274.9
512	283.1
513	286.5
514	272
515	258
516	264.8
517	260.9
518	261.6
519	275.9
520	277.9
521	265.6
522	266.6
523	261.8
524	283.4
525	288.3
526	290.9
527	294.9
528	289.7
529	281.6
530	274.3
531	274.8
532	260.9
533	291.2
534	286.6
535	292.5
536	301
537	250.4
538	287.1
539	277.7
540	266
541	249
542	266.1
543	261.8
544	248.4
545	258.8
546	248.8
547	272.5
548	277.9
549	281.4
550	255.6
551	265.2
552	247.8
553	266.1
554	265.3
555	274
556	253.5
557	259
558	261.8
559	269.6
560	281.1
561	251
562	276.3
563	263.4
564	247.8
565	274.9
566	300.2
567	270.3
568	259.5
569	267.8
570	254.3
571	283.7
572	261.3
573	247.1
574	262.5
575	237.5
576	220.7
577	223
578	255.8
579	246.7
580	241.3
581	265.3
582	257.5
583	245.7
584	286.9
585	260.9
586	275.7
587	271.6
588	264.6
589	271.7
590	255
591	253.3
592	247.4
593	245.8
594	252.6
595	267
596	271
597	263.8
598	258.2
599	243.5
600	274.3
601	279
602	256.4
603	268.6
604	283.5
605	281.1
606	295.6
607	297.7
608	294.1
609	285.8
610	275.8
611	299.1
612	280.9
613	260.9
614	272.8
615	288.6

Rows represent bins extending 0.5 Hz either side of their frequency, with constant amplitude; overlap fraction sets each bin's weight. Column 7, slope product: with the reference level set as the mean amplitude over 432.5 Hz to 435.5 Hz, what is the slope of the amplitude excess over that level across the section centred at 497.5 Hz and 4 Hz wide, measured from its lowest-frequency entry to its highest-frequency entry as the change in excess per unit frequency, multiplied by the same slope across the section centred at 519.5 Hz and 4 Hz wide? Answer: -12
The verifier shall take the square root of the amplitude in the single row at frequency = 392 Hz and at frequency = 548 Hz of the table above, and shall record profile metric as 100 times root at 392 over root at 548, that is 93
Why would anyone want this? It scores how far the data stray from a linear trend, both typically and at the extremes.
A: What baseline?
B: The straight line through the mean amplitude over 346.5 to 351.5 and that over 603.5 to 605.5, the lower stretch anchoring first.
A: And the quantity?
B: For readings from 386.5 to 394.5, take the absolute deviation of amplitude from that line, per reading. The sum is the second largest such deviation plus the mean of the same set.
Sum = 73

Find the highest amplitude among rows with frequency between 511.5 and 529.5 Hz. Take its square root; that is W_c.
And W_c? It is 17.2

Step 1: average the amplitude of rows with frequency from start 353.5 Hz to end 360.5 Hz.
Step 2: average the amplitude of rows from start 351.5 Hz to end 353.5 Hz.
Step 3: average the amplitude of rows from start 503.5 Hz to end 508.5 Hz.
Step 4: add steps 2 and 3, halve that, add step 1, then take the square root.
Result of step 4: 23.8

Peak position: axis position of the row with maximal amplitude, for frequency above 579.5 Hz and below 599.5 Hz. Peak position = 584 Hz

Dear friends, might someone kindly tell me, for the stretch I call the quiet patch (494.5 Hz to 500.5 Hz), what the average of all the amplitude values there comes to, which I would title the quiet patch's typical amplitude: 292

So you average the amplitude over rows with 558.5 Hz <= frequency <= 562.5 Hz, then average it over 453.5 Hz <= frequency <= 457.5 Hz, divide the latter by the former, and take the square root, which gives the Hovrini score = 0.97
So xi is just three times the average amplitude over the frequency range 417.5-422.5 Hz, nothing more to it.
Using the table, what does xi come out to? 812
